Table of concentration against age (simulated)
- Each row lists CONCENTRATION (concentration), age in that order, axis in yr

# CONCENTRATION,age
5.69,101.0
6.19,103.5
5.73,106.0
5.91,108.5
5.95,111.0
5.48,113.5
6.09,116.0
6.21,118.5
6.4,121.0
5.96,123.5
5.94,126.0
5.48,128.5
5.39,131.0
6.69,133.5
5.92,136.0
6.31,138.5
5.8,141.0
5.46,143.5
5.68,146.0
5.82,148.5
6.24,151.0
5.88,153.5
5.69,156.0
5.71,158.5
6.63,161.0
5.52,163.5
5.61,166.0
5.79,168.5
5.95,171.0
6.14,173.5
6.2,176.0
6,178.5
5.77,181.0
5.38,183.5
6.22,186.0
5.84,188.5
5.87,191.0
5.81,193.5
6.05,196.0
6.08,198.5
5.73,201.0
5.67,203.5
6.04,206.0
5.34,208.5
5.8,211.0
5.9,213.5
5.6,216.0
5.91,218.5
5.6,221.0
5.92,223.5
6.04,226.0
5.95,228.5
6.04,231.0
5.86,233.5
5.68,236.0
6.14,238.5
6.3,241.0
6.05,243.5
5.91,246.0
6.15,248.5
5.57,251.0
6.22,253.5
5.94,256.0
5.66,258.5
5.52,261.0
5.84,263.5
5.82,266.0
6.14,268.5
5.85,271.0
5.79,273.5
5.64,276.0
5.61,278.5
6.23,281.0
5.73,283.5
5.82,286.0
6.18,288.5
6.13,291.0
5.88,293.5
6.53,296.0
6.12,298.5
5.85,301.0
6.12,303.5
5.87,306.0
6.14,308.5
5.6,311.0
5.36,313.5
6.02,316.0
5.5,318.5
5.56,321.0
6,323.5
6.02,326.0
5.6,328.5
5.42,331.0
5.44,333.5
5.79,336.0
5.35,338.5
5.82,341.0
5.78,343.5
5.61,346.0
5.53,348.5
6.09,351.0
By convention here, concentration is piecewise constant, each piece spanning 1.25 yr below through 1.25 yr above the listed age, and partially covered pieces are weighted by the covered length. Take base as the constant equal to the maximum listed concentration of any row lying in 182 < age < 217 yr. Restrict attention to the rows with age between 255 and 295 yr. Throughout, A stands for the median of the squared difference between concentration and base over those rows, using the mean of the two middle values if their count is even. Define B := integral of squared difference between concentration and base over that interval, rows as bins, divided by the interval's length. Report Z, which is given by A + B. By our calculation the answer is 0.32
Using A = 0.15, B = 0.17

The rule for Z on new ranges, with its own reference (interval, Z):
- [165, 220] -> 0.32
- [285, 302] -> 0.17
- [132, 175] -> 0.38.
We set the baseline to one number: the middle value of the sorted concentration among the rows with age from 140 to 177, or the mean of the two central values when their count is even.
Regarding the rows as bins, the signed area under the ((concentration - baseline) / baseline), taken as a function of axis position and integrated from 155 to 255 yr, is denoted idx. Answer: 1.6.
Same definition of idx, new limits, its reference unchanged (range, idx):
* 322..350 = -0.6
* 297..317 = 0.3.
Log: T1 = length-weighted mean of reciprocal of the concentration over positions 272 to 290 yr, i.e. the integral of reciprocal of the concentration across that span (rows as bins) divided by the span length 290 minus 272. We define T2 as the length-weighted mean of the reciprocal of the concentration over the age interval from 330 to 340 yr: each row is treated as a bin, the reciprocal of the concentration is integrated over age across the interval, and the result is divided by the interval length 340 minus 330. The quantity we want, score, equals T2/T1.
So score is 1.06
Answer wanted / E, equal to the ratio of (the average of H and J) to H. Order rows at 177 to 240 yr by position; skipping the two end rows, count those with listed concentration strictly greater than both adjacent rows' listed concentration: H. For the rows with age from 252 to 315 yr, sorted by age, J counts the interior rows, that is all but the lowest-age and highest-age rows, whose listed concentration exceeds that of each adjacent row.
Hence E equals 0.94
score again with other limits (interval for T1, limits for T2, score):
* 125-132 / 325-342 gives 1.00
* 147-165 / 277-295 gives 0.99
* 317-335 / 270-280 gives 0.99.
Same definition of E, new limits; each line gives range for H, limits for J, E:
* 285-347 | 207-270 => 1.00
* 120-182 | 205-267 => 1.30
